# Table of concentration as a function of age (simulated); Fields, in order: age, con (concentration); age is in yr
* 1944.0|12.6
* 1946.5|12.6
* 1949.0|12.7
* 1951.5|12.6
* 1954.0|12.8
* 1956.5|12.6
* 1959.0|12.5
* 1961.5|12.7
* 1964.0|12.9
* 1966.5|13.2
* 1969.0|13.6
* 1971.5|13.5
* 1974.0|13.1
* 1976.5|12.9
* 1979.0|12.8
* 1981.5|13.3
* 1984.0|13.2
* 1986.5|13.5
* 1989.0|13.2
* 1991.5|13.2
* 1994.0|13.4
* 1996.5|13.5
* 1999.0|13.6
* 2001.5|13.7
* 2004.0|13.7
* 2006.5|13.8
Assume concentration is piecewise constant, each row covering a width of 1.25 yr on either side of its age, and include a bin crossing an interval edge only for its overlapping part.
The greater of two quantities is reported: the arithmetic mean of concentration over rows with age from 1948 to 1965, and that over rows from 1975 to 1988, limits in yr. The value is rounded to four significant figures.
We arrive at 13.14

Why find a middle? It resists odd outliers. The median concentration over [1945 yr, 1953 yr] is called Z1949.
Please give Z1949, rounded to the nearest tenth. 12.6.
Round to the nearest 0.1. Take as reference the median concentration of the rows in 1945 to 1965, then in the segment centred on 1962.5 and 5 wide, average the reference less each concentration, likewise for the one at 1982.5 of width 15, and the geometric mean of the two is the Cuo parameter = 0.3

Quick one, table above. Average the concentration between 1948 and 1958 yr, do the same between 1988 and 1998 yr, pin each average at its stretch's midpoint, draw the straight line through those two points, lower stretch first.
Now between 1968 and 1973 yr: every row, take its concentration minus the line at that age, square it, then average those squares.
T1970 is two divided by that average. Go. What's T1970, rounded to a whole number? 6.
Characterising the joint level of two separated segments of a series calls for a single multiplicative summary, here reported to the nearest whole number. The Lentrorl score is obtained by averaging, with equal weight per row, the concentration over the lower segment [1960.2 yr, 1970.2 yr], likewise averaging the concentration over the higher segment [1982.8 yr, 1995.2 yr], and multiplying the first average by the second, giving 174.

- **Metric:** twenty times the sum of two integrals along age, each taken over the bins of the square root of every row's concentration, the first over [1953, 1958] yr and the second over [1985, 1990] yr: 722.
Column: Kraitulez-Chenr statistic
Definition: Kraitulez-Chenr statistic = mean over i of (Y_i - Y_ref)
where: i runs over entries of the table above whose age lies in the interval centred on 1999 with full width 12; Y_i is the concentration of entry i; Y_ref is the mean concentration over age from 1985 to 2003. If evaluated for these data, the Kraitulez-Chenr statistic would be 0.14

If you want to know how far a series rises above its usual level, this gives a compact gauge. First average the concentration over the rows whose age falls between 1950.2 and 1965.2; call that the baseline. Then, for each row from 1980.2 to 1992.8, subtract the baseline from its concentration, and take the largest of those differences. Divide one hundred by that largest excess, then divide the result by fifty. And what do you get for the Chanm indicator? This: 2.4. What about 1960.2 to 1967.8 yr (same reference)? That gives 3.9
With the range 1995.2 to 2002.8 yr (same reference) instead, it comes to 2.0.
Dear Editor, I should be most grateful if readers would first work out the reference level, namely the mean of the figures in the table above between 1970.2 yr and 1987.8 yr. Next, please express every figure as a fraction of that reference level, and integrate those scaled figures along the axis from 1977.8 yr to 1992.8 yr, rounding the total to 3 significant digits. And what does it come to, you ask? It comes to 15.0 yr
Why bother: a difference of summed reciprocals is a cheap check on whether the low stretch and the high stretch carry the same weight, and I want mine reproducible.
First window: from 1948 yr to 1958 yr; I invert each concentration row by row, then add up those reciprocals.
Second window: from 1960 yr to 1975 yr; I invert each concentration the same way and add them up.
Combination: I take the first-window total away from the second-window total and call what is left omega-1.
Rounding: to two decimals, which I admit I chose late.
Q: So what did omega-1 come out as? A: 0.14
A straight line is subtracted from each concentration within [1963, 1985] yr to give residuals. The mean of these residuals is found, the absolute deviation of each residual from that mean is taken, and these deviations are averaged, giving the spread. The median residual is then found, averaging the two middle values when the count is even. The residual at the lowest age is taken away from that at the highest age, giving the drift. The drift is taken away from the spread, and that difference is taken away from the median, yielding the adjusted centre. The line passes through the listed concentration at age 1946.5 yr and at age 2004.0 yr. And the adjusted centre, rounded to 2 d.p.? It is -0.35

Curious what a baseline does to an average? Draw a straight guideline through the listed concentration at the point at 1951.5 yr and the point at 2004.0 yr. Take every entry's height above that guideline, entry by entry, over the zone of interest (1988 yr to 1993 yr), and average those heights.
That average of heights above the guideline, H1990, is -0.21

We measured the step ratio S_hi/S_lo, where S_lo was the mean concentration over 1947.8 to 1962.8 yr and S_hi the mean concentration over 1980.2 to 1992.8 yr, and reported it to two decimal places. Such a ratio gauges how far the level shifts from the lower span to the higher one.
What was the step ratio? 1.05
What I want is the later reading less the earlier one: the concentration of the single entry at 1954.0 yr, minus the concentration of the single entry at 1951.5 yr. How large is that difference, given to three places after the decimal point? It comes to 0.200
